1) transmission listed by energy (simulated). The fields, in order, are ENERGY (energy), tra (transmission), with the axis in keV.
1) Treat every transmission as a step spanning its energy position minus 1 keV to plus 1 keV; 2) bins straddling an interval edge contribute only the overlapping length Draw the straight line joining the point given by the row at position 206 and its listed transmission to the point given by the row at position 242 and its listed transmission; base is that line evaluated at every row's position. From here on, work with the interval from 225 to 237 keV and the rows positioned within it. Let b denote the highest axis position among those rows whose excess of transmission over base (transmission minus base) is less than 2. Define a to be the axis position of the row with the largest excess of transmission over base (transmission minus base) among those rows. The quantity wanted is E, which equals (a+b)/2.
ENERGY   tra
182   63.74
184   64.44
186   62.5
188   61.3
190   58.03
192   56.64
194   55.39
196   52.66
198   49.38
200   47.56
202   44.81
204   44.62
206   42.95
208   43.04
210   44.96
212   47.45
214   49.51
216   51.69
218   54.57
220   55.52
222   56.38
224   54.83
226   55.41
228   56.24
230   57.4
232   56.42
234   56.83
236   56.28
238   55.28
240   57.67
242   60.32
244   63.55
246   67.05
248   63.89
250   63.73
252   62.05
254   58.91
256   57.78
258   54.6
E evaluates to 233 keV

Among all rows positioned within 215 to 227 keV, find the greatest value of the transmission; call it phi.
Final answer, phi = 56.38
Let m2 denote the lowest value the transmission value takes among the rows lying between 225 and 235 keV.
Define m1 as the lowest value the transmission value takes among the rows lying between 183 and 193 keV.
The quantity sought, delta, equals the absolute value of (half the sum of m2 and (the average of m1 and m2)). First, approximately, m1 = 56.64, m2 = 55.41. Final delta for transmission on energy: 56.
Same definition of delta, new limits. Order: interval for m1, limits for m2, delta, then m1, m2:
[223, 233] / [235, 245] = 55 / 54.83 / 55.28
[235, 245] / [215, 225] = 53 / 55.28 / 51.69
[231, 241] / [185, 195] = 55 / 55.28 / 55.39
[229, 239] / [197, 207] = 46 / 55.28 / 42.95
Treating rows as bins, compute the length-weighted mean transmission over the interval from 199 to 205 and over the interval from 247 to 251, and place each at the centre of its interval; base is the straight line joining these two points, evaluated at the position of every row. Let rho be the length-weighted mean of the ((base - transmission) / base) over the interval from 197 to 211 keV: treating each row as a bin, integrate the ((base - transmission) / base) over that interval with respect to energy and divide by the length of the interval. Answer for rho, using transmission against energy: 0.021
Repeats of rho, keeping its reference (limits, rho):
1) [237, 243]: 0.043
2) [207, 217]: 0.045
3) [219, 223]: -0.056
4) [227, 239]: 0.021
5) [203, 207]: 0.065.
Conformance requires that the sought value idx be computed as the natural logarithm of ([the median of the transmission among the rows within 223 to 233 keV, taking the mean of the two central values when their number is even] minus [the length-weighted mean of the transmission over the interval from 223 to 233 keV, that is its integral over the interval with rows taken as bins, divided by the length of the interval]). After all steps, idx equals -1.7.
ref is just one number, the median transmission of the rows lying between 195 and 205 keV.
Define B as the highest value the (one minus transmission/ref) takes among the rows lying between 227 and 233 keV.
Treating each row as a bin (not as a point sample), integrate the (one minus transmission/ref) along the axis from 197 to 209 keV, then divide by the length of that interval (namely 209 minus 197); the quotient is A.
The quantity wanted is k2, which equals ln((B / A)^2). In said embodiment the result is 2.8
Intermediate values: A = 0.05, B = -0.18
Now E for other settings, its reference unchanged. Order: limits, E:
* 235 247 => 244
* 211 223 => 215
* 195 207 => 201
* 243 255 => 250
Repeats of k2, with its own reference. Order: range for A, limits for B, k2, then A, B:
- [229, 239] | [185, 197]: -1.1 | -0.19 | -0.11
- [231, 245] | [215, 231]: -1.9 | -0.22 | -0.09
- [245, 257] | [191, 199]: -4.2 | -0.31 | -0.04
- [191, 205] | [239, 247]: 2.7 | -0.05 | -0.21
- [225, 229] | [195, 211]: -1.2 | -0.17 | 0.10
